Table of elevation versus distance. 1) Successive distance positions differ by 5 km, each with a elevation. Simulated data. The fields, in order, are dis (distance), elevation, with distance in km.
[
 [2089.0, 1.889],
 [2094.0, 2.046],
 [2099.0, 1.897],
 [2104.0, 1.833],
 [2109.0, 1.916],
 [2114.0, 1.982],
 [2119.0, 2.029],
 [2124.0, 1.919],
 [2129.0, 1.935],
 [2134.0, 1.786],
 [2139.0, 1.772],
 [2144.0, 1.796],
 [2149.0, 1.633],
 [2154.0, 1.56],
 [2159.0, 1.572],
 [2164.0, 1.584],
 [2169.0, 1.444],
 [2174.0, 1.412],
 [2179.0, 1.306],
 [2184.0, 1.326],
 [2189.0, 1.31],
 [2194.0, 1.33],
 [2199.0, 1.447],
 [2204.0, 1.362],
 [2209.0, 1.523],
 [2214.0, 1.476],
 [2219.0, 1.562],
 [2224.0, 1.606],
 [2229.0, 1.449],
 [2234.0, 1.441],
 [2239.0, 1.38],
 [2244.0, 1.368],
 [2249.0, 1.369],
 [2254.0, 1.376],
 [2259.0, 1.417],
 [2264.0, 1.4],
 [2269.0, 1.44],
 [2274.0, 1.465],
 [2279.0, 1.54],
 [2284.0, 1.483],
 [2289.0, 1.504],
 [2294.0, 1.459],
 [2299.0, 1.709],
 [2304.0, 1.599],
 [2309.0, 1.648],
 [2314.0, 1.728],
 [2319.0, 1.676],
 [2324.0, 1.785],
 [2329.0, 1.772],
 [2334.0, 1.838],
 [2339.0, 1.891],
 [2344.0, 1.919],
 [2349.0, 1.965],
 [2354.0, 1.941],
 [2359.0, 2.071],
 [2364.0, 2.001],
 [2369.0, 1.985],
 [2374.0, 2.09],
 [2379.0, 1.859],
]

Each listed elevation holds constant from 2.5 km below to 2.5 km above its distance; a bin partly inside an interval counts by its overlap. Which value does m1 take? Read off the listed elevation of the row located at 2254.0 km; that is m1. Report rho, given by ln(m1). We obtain 0.32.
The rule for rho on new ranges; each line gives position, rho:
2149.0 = 0.49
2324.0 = 0.58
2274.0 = 0.38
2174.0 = 0.35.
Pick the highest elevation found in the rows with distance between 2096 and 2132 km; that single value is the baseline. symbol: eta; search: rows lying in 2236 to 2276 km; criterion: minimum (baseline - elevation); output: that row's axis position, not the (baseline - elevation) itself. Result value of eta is 2274.0 km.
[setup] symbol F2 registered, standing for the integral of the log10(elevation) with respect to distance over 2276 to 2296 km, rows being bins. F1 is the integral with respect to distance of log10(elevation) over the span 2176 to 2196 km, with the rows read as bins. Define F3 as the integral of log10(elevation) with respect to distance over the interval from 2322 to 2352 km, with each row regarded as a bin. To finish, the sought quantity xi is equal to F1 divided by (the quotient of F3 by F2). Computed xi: 1.0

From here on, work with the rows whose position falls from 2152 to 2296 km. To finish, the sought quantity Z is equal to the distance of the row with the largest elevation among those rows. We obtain 2224.0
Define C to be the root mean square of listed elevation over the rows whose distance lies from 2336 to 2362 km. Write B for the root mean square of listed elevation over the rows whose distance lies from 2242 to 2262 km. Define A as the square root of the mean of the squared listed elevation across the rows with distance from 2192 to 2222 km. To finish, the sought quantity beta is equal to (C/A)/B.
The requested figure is 0.98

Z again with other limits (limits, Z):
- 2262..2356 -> 2349.0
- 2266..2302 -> 2299.0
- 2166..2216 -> 2209.0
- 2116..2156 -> 2119.0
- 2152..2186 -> 2164.0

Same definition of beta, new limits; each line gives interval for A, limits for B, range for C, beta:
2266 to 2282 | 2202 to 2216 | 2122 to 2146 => 0.85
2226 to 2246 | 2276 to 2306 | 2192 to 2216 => 0.65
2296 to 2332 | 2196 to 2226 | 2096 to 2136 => 0.75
